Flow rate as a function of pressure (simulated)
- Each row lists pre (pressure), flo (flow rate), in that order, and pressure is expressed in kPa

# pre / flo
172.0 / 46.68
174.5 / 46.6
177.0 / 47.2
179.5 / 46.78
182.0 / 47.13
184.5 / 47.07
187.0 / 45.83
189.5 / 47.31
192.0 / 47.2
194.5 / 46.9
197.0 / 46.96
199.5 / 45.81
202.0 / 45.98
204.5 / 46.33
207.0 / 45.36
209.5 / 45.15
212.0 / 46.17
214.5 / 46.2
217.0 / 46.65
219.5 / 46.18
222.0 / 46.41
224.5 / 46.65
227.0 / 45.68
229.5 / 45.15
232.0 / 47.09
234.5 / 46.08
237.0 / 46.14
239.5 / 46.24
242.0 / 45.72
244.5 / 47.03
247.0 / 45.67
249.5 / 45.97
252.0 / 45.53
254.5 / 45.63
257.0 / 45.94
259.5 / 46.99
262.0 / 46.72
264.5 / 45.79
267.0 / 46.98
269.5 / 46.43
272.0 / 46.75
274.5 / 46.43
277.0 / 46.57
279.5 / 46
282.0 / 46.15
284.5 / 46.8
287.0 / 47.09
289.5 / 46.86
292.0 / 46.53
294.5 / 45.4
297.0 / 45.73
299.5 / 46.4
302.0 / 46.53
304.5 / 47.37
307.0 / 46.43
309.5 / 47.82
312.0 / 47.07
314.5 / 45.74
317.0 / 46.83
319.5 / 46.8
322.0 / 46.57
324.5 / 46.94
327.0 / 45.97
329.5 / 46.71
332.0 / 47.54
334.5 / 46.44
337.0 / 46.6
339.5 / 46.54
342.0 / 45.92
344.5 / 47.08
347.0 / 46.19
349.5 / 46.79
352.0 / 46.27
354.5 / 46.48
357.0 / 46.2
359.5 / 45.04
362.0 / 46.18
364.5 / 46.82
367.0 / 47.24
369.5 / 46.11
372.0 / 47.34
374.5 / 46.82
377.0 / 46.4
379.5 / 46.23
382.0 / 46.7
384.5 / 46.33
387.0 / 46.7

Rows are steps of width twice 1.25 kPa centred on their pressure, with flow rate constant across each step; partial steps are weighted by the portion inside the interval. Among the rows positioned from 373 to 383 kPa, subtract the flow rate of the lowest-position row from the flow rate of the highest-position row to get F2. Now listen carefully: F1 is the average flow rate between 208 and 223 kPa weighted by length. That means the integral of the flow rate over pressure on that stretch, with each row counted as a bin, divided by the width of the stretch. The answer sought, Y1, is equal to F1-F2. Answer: 46.2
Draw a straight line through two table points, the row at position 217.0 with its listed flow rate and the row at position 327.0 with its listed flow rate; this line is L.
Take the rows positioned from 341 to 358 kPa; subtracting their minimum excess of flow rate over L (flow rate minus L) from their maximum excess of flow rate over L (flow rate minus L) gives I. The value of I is 1.2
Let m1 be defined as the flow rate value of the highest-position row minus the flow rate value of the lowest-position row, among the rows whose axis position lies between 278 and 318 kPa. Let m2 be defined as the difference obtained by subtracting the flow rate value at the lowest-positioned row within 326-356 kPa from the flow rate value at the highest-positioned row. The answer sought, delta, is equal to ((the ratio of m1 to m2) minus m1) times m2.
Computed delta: 0.4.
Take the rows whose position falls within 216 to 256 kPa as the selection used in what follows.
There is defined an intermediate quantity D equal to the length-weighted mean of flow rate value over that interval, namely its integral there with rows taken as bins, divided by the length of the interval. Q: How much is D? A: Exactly 46.1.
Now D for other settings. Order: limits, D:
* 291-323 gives 46.6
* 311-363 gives 46.5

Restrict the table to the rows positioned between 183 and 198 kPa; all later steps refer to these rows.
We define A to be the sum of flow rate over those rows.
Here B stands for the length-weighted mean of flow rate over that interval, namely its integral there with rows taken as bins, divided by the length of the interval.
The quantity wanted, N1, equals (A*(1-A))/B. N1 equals -1682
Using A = 281.3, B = 46.9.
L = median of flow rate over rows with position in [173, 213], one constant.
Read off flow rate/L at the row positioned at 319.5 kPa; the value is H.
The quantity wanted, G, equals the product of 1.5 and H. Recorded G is 1.50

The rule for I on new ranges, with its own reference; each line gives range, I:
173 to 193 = 1.5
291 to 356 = 2.5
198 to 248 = 2.1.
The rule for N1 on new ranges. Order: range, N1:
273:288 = -1668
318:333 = -1678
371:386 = -1673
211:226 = -1664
